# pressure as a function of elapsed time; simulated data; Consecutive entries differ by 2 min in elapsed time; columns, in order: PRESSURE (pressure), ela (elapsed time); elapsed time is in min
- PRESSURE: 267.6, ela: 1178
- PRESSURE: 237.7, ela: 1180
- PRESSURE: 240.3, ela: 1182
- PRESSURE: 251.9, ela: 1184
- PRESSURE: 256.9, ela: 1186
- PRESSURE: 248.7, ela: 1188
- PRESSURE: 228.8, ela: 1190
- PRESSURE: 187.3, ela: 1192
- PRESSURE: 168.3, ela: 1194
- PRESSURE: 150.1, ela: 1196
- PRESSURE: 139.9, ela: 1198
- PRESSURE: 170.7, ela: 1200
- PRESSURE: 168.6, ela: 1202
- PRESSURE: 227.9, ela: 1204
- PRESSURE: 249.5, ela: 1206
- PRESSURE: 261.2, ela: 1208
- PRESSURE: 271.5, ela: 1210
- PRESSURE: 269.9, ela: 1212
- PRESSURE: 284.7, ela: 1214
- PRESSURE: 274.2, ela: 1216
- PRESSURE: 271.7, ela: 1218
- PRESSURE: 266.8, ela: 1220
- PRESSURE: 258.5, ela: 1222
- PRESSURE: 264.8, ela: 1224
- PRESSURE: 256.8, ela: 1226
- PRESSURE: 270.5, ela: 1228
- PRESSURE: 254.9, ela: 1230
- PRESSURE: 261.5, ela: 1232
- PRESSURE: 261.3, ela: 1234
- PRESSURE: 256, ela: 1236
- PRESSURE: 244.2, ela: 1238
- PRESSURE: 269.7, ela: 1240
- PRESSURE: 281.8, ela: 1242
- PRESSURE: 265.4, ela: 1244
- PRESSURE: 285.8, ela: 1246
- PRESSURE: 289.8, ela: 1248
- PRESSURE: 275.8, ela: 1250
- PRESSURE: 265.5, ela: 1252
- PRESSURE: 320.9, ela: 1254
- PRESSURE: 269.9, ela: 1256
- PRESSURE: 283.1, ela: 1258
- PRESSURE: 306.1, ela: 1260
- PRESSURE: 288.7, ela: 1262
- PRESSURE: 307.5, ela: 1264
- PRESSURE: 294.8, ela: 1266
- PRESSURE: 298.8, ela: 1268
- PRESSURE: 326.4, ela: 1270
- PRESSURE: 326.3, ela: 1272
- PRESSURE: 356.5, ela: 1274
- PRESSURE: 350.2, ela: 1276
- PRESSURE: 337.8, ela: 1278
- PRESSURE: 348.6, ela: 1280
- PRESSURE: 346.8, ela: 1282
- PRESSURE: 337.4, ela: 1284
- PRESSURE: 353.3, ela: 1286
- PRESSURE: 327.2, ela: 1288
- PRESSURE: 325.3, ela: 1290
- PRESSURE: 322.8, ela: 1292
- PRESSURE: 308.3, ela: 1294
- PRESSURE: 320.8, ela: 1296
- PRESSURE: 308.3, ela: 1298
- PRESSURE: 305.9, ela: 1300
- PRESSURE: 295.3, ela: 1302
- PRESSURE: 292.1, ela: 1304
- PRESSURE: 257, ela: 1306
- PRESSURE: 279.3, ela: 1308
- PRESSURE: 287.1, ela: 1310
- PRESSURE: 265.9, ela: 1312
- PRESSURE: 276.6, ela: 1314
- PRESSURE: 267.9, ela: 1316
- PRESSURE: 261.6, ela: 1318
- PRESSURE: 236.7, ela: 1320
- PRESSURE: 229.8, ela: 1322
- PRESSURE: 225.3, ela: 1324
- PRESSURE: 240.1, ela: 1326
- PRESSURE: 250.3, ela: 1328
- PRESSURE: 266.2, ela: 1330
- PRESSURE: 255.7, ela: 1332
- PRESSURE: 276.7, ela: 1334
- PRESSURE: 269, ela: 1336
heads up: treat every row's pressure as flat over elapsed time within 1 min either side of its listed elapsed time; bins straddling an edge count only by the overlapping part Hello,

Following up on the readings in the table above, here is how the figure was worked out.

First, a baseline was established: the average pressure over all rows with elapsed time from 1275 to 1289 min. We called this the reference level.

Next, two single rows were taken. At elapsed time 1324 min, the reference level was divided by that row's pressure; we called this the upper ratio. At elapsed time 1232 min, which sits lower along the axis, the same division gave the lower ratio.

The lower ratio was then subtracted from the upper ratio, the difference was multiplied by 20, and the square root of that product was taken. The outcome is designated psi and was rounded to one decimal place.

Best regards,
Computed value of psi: 2.1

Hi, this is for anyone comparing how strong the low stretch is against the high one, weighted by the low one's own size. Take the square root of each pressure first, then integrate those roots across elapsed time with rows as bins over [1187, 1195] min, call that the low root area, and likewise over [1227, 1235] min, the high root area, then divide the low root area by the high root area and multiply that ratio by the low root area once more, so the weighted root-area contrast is 102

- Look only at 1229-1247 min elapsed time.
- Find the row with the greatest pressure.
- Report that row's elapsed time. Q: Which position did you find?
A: 1246 min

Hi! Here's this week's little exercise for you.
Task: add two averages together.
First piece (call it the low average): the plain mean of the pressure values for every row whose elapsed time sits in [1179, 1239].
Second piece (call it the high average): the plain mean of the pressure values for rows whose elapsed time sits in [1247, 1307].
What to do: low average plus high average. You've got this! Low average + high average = 550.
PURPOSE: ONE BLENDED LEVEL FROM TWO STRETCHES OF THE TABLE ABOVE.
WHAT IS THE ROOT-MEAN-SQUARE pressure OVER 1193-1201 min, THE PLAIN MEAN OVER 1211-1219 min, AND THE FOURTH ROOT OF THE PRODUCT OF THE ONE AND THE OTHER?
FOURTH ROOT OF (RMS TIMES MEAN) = 14.4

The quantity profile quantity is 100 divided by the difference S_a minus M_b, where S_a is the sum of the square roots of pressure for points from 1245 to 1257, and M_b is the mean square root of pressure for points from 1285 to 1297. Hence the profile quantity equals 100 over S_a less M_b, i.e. 1.20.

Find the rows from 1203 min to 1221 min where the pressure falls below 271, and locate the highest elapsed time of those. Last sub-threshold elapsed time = 1220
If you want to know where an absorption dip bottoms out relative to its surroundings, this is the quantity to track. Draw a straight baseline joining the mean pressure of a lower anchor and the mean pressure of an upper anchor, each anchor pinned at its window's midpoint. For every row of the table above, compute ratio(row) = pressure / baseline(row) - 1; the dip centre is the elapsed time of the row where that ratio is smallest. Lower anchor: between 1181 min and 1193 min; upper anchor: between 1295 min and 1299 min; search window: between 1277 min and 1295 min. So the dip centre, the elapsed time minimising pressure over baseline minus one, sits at 1294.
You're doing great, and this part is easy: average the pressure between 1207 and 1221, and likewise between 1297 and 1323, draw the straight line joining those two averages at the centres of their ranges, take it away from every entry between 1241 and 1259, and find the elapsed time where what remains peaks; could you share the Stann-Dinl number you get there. 1254 min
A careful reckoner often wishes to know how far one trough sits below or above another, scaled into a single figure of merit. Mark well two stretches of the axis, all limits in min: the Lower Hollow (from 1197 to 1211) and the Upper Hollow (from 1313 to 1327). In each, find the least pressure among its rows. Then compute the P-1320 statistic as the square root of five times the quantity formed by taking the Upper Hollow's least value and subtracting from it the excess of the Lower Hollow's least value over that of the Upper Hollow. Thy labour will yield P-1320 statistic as 39.4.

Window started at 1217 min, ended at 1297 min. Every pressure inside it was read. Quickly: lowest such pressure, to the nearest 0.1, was 244.2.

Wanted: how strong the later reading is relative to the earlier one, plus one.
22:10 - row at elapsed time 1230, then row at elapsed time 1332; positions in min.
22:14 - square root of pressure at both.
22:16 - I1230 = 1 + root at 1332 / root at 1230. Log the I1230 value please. 2.00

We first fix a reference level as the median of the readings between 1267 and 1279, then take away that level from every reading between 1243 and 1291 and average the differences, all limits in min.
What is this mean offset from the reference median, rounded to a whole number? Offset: -20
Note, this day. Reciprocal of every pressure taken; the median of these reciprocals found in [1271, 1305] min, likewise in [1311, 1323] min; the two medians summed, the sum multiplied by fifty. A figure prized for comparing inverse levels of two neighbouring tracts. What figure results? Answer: 0.343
